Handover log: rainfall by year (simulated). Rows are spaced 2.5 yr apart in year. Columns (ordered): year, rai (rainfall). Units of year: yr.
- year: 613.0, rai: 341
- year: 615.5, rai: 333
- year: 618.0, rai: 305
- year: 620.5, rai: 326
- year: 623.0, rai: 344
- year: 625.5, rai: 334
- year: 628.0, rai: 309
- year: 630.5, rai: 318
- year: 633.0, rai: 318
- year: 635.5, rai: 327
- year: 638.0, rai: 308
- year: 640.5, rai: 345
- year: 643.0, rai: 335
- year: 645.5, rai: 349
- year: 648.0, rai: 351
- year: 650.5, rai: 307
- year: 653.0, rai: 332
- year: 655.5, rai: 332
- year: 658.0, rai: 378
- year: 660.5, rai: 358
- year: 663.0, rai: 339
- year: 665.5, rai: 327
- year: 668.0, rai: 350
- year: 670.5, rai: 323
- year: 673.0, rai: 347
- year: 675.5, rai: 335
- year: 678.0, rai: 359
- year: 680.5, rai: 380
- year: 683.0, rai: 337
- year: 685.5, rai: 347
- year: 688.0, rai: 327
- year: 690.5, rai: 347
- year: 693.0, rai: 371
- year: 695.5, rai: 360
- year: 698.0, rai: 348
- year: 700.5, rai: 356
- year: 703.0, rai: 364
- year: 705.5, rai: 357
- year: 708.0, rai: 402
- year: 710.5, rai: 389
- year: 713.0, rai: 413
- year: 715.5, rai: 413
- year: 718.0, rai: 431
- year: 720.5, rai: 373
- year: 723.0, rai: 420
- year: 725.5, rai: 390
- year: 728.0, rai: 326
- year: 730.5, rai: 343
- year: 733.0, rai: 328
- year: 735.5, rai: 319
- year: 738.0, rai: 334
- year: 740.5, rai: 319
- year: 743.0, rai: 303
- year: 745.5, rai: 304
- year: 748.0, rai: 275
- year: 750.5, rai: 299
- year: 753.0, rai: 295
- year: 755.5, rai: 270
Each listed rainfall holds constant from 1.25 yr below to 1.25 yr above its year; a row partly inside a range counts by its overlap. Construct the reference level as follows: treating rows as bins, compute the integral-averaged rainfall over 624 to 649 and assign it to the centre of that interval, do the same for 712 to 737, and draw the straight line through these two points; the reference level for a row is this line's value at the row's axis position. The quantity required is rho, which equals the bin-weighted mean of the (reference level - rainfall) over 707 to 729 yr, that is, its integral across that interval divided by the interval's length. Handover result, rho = -24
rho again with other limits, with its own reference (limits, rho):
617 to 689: 2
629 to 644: 5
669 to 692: 7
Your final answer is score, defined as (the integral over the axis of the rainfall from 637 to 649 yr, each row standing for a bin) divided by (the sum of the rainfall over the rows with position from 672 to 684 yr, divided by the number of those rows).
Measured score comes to 11.5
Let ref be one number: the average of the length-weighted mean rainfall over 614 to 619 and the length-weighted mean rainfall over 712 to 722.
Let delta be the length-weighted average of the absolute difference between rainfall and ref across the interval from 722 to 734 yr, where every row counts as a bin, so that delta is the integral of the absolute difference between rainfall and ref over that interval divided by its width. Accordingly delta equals 35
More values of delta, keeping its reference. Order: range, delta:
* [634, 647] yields 31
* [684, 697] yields 17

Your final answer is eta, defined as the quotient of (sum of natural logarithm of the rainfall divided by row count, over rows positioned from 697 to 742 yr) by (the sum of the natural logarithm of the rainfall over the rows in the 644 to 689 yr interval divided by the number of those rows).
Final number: 1.01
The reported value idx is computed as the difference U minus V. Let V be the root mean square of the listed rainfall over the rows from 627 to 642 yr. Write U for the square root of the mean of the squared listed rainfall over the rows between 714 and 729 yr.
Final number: 73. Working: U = 394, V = 321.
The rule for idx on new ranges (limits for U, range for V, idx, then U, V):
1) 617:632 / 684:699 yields -27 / 323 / 350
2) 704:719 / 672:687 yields 50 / 402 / 351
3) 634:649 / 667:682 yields -13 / 336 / 349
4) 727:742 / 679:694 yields -24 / 328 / 352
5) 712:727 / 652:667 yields 62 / 407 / 345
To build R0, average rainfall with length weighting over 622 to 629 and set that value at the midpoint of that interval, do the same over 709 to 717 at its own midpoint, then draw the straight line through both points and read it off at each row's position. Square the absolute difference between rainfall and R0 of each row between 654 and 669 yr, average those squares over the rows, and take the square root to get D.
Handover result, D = 23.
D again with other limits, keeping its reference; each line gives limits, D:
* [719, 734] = 66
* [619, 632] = 15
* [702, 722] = 25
